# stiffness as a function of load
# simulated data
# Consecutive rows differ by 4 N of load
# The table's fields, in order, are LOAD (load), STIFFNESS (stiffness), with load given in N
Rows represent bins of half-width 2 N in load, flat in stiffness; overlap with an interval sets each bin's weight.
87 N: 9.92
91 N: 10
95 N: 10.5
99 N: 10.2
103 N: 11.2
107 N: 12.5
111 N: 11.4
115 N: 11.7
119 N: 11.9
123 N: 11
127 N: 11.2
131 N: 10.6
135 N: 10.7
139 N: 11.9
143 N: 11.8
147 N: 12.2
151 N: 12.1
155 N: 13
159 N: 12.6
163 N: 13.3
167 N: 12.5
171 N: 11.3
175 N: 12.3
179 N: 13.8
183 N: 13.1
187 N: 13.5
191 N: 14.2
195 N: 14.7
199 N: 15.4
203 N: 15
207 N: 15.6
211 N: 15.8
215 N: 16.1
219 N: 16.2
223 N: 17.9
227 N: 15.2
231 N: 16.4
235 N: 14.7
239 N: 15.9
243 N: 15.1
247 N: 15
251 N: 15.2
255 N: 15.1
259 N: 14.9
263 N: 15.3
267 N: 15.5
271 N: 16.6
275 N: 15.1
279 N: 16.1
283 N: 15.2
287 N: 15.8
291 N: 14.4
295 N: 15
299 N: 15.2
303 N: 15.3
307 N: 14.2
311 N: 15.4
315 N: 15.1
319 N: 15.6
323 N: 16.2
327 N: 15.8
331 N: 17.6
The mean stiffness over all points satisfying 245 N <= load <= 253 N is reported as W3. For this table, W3 15.1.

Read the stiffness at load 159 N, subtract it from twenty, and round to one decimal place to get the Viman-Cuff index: 7.4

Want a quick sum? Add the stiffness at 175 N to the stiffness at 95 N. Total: 23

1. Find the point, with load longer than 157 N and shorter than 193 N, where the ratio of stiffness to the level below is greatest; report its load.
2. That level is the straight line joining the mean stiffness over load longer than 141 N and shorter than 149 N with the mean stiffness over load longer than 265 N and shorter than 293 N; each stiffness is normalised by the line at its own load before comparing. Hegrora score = 191 N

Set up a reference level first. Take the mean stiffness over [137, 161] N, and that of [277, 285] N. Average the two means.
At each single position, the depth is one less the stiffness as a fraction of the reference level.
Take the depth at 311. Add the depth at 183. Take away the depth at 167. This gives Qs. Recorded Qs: -0.15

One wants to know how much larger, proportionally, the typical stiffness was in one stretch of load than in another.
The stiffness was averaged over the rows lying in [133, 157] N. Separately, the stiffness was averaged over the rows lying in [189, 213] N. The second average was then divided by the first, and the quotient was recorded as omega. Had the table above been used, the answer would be 1.26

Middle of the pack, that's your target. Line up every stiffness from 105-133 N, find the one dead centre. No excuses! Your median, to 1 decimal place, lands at 11.4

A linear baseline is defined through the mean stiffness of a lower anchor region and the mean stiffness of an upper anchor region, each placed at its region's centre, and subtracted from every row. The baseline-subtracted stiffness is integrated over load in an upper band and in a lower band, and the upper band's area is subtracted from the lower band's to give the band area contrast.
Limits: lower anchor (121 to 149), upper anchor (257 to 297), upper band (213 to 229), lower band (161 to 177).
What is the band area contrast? -40.3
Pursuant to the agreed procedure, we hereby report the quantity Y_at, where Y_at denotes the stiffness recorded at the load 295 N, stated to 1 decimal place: 15.0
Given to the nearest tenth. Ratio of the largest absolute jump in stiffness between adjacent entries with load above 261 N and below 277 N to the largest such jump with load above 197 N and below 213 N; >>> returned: 2.5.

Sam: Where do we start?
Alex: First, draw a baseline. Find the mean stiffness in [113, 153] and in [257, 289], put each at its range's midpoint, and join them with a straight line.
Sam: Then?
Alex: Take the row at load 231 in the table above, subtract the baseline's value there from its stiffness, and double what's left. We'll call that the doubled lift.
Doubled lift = 4.1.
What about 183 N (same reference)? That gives 0.3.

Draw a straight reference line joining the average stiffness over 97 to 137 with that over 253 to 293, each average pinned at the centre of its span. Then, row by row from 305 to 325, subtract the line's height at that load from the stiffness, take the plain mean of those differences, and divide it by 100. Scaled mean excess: -0.012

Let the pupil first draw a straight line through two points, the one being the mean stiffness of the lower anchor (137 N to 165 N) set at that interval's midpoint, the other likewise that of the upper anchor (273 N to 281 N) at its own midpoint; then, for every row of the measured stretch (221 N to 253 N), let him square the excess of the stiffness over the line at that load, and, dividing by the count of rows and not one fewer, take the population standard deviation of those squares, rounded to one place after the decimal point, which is 4.3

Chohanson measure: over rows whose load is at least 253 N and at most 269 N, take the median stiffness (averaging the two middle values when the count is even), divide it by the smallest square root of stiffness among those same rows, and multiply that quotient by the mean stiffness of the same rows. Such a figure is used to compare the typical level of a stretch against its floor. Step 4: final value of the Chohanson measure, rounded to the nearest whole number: 60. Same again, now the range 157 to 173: 46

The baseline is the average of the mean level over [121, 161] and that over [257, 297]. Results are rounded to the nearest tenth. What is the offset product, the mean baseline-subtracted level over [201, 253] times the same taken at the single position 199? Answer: 4.0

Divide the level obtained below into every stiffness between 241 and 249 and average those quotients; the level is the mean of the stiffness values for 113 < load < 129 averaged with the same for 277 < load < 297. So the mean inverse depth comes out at 0.89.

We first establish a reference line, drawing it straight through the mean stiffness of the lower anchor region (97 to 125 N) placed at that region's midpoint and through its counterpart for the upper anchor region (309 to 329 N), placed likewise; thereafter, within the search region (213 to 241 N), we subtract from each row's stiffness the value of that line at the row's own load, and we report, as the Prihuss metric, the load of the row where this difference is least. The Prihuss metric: 235 N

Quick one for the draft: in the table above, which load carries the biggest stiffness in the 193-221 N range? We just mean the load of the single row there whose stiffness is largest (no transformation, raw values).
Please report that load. 219 N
